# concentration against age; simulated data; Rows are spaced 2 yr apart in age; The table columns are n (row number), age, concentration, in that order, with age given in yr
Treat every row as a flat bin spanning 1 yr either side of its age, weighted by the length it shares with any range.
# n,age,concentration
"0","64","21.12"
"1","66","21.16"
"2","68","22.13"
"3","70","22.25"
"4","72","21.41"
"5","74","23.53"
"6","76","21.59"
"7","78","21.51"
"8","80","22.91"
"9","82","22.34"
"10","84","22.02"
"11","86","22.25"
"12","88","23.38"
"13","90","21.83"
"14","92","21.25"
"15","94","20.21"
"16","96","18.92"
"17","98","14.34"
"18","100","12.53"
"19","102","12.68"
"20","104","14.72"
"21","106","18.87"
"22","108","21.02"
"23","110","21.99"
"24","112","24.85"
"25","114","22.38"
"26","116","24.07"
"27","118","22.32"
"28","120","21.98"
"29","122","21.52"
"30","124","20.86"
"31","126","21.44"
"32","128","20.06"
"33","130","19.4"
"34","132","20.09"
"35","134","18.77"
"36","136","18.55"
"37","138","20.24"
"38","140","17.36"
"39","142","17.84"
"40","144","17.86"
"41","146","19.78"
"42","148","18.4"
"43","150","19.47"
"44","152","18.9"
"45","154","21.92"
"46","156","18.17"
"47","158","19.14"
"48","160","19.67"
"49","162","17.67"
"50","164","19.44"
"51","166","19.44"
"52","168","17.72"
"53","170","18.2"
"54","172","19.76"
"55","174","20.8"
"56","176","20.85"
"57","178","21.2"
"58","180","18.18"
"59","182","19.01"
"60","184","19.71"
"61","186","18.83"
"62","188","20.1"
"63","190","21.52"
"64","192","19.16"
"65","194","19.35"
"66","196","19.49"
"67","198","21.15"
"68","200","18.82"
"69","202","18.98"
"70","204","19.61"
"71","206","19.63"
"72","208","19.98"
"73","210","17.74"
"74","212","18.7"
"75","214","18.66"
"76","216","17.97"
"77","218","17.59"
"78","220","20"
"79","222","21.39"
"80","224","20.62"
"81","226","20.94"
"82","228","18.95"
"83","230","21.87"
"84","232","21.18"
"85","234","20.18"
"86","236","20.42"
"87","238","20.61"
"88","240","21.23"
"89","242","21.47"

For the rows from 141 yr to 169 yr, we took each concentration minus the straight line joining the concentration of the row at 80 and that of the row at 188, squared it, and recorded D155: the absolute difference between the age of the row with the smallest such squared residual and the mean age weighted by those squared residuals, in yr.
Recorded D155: 1.0 yr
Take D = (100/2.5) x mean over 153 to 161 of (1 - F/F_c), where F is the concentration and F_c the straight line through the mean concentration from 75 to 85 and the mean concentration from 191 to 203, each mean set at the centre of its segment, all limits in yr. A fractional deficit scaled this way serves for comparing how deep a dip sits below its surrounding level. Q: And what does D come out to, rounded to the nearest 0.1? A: 1.3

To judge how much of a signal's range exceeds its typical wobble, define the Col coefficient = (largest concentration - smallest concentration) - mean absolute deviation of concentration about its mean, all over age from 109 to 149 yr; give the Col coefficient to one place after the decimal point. 5.8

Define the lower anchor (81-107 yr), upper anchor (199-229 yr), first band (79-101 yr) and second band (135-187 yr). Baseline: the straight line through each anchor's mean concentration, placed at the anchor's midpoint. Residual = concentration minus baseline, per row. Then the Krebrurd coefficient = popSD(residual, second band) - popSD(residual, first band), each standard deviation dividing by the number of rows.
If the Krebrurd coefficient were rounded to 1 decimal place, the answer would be -2.3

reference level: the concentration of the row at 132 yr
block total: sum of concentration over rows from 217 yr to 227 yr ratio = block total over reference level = 5.0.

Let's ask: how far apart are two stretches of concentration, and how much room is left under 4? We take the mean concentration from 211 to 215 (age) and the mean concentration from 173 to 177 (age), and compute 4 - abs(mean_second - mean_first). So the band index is 1.9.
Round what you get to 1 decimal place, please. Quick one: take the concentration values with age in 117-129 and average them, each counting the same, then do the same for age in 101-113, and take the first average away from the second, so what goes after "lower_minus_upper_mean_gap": -2.3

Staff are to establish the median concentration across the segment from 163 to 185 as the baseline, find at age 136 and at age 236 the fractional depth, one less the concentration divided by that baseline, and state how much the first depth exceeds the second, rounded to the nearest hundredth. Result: 0.10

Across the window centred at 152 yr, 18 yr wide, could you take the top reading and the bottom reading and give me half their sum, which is 19.9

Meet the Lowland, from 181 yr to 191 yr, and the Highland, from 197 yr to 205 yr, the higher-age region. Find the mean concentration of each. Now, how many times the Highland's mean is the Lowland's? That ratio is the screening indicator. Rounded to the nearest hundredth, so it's 1.01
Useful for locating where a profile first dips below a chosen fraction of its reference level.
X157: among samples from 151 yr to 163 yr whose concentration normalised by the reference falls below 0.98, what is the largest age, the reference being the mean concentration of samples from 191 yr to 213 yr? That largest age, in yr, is 162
